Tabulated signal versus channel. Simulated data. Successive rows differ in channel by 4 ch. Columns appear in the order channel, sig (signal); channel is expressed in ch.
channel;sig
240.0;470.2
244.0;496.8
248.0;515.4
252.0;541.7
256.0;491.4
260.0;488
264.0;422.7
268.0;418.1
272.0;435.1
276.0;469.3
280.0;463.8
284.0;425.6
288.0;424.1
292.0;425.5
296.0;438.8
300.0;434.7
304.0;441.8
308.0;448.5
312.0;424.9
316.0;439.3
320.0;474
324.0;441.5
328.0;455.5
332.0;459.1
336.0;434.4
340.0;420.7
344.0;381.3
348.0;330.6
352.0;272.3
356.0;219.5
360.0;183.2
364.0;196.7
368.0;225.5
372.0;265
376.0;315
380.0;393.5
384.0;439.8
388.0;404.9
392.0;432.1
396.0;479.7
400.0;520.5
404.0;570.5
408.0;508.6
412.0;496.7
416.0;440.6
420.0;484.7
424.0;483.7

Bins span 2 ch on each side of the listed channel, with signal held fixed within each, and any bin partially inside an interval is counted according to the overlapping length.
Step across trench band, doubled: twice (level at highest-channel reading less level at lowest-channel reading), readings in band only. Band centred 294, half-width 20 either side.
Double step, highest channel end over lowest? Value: -89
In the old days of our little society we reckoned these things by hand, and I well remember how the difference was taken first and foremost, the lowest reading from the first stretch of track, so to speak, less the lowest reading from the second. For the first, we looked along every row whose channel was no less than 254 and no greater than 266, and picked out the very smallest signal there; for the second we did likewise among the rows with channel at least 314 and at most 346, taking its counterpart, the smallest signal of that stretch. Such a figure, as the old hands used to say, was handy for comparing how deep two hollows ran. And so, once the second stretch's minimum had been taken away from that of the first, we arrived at 41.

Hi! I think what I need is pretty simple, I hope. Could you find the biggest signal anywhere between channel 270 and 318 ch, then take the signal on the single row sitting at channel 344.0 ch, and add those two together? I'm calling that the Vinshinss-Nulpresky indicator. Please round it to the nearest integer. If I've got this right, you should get 851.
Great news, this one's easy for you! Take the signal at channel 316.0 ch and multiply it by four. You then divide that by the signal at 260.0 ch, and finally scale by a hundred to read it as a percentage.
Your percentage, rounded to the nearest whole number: 360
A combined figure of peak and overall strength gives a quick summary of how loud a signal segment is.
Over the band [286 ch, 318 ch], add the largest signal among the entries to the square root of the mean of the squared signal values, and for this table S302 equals 883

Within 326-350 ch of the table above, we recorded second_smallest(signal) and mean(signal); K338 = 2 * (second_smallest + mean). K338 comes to 1590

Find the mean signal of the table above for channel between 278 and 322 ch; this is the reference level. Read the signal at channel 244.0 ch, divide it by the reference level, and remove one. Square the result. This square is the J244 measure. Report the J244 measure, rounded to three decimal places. 0.017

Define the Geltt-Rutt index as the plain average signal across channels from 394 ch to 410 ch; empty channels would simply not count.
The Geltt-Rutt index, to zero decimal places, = 520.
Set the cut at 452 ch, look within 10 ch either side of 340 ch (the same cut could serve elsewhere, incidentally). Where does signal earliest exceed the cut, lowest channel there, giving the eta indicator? 332.0 ch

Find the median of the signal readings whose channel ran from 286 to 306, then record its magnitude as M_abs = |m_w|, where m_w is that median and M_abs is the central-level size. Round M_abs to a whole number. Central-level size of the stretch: 435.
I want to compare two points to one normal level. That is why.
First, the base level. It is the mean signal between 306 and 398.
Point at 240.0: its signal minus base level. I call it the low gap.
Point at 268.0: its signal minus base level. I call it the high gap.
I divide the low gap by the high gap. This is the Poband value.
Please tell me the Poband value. 2.1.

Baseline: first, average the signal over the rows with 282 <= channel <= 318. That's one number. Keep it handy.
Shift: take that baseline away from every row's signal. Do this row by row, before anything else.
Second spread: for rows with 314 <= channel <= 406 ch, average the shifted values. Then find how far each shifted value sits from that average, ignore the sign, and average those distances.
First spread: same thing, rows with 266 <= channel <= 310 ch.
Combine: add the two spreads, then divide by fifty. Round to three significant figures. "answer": 2.05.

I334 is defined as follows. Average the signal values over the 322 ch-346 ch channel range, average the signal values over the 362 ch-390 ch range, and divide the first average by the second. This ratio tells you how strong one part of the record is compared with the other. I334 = 1.4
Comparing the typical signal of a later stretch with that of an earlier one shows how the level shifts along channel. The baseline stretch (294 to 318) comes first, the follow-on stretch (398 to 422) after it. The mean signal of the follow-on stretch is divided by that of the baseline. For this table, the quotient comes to 1.1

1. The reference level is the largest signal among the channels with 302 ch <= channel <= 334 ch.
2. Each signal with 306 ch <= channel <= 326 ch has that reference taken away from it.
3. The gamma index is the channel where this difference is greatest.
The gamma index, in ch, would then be 320.0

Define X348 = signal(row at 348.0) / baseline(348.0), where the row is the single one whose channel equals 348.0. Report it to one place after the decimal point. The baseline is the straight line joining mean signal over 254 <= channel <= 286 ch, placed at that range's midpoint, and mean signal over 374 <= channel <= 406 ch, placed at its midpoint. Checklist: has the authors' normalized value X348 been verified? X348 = 0.7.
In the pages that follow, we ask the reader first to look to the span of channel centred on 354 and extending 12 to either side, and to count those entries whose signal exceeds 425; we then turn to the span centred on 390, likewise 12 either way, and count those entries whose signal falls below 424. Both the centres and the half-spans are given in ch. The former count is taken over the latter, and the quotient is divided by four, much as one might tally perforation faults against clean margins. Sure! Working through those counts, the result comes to 0.00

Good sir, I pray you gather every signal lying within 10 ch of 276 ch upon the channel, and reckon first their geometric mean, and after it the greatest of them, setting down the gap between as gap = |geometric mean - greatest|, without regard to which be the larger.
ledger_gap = 27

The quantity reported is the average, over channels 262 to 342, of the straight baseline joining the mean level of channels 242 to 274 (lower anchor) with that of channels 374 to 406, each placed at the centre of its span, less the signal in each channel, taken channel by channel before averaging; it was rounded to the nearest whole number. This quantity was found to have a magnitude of 26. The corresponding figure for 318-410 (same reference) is 67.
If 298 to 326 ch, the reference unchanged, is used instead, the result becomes 20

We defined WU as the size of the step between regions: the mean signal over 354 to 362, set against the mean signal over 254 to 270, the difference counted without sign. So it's 254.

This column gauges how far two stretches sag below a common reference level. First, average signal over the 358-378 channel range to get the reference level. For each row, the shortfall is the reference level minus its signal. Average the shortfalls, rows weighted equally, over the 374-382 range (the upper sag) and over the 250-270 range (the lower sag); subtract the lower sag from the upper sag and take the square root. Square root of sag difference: 10.9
